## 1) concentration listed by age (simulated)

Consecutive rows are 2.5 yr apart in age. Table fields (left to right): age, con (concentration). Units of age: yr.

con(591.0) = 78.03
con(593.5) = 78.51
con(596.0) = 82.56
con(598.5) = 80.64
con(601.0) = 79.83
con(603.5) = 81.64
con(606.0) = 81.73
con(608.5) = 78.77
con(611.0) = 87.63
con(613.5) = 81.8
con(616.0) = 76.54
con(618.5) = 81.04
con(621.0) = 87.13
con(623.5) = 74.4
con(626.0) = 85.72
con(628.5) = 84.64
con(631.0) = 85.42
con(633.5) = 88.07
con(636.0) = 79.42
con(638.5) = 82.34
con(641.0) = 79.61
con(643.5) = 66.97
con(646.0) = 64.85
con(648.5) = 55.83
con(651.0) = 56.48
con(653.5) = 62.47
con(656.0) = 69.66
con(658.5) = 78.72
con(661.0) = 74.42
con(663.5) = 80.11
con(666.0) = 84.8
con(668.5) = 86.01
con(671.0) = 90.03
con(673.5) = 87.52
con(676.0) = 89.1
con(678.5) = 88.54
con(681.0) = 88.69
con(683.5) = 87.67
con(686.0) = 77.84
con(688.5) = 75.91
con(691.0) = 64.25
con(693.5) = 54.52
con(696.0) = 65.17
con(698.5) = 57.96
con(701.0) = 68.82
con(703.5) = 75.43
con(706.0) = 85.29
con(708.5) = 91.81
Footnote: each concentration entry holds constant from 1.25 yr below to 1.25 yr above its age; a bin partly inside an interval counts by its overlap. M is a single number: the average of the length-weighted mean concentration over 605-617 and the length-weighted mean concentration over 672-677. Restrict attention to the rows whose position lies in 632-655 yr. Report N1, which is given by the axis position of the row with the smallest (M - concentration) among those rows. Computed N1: 633.5 yr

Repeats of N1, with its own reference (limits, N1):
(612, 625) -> 621.0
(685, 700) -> 686.0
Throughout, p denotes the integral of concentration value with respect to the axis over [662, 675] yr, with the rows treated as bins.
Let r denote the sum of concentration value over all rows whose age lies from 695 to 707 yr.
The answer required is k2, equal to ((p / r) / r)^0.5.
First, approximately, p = 1112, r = 353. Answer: 0.095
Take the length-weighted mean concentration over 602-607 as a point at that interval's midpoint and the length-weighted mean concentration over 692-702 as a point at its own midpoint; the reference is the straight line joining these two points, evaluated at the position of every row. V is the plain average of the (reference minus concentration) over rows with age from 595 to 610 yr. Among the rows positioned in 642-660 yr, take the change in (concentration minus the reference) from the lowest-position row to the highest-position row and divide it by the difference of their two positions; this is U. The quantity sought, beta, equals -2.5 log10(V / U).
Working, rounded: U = 1.0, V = 1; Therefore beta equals -0.2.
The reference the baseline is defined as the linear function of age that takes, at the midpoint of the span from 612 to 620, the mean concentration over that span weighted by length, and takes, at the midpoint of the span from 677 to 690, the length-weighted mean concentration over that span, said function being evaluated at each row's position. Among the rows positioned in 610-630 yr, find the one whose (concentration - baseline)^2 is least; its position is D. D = 618.5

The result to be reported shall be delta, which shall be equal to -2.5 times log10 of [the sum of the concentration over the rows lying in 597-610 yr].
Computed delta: -6.51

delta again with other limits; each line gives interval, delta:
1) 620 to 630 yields -6.30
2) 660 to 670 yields -6.28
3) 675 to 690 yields -6.76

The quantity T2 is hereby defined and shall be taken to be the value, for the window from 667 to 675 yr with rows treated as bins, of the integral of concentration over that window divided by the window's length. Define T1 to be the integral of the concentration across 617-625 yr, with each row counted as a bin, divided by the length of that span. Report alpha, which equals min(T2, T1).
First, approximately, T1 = 81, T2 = 87.8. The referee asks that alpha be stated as 81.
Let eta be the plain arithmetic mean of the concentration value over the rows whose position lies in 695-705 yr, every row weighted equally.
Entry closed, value 67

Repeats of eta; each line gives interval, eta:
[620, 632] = 83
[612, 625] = 80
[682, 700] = 69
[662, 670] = 84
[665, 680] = 88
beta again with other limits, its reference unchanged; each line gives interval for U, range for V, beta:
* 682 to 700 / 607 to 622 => -0.5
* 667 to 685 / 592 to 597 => -2.5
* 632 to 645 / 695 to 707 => -1.8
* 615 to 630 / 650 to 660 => -1.6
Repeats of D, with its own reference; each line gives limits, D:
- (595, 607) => 601.0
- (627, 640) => 638.5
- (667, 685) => 668.5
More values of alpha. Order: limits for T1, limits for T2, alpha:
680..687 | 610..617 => 82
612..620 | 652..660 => 70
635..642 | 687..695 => 65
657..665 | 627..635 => 78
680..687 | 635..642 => 81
